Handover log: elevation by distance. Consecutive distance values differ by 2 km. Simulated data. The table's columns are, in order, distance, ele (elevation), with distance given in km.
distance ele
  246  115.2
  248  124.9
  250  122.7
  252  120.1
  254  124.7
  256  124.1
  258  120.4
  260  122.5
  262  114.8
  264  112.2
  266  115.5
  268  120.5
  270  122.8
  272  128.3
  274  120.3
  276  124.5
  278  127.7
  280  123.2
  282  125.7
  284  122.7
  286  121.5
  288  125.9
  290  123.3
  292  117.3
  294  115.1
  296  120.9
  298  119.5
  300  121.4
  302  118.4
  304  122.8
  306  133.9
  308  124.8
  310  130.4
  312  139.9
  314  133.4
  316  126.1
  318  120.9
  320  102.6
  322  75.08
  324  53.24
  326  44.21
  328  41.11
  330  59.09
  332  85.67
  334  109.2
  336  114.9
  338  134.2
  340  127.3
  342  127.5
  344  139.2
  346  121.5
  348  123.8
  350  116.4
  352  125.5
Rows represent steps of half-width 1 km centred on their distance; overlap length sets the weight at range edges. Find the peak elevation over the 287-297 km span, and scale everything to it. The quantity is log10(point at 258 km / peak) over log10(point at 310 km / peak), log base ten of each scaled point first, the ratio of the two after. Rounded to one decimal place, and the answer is -1.3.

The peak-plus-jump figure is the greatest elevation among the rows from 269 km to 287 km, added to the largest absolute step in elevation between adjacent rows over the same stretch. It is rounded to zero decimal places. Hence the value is 136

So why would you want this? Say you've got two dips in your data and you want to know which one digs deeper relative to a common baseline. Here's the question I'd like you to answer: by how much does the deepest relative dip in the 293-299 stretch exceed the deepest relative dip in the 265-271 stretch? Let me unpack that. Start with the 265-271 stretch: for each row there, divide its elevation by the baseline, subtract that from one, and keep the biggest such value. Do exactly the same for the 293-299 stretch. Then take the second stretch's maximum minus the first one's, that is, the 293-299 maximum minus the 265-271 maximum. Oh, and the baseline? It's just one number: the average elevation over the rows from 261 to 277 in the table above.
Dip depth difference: 0.00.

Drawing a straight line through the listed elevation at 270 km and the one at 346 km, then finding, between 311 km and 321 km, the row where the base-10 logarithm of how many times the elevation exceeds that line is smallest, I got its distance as 320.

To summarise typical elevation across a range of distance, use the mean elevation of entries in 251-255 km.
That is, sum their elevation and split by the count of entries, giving 122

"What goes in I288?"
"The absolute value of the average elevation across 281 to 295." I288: 122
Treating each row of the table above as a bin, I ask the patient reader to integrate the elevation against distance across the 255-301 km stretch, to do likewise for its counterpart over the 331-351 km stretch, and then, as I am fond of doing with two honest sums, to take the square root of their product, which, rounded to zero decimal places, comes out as 3659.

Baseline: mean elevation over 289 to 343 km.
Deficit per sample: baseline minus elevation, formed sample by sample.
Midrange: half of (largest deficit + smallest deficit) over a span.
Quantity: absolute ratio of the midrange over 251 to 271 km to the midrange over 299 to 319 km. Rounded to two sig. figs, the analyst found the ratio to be 0.47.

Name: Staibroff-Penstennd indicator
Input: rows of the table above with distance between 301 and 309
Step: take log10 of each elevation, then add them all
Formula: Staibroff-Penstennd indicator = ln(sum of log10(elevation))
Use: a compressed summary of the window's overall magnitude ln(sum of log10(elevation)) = 2.13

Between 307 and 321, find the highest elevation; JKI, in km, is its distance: 312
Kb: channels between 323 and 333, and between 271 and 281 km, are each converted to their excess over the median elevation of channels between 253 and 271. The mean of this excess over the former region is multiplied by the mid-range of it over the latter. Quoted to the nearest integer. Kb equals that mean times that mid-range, -243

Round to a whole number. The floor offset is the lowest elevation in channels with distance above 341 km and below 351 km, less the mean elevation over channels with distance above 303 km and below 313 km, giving -14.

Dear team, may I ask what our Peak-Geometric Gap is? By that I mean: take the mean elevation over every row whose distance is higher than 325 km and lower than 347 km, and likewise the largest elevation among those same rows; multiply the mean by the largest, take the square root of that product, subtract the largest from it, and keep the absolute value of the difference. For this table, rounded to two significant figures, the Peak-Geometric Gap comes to 21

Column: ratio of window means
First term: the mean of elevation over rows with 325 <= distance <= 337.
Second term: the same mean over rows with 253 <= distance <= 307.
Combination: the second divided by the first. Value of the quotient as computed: 1.6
